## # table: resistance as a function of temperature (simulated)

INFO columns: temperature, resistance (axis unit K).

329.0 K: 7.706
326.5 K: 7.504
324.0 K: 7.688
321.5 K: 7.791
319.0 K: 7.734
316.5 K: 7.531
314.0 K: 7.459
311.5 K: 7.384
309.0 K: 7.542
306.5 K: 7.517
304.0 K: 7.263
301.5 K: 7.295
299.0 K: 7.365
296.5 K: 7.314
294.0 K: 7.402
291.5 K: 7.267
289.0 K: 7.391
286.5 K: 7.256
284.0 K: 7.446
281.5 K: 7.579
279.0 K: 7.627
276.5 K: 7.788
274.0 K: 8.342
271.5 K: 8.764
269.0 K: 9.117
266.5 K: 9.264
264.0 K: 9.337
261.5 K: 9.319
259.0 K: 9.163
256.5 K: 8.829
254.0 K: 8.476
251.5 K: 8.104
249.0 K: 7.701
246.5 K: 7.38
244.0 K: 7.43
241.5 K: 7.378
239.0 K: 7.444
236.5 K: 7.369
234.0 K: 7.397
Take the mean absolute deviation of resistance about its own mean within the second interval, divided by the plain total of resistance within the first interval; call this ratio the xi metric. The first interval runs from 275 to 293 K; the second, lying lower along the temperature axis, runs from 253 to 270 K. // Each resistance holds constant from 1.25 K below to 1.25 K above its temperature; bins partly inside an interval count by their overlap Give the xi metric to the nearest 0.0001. 0.0046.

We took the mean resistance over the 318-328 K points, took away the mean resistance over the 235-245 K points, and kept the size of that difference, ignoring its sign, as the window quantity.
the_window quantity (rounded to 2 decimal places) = 0.27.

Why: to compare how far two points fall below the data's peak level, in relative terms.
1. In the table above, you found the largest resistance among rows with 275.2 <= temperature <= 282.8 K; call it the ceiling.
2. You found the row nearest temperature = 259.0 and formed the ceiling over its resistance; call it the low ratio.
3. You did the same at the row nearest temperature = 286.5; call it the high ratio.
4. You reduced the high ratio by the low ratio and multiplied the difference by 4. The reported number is 0.9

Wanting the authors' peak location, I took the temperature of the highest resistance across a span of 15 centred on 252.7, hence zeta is 259.0 K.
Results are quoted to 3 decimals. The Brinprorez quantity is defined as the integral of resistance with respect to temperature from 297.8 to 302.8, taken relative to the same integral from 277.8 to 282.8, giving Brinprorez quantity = 0.964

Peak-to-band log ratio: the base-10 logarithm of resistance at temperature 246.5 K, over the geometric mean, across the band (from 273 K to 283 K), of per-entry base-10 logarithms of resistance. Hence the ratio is 0.97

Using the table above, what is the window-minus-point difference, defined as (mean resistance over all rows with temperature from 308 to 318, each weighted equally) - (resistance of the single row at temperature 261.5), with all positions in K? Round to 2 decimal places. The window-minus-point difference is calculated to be -1.84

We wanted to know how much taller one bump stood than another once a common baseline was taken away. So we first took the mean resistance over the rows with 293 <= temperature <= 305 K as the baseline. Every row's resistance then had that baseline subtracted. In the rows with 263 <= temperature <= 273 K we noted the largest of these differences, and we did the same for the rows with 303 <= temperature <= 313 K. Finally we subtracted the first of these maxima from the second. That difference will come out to -1.8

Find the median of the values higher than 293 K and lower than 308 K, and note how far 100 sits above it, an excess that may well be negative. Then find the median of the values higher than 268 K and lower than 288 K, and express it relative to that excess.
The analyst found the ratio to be 0.083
